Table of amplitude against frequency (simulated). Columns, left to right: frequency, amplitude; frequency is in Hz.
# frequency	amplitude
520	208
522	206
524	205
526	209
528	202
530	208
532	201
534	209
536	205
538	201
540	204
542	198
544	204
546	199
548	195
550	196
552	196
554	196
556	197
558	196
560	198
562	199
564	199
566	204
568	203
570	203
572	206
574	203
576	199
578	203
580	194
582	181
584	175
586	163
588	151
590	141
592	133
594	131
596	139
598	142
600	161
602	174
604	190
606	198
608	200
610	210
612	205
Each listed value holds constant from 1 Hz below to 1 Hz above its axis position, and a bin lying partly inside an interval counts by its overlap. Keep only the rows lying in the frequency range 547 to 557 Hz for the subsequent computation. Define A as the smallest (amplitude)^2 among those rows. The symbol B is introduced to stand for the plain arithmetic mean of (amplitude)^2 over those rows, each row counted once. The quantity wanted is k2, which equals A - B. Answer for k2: -391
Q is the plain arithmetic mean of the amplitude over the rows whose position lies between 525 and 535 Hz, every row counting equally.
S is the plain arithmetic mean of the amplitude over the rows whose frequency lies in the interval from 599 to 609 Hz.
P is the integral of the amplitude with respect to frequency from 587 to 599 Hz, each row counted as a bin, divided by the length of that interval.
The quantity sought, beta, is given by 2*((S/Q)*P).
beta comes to 250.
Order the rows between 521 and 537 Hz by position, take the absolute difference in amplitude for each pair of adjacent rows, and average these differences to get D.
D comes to 5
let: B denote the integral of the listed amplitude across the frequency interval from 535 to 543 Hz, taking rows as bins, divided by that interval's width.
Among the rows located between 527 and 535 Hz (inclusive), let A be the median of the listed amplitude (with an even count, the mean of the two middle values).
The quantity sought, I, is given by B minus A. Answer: -3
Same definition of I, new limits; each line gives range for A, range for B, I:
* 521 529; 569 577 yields -3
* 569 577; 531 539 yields 1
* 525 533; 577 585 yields -17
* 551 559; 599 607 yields -15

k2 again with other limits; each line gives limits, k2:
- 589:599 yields -1682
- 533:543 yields -2181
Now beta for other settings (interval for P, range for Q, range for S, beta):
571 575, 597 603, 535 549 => 517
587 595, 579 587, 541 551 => 309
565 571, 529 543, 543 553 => 395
